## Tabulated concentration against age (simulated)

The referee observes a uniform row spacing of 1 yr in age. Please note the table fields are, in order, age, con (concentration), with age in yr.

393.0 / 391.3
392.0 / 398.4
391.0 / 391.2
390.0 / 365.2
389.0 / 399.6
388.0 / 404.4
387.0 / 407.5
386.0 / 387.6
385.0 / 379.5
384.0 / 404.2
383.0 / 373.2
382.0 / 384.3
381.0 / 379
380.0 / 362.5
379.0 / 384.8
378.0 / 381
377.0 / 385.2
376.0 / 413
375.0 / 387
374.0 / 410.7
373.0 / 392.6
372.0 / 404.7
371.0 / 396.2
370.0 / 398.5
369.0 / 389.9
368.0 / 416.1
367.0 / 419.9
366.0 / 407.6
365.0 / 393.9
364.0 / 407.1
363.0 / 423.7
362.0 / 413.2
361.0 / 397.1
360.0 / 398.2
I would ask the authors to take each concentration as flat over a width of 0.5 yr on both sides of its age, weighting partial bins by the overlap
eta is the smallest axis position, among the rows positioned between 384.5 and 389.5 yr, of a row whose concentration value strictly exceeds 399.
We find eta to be 387.0 yr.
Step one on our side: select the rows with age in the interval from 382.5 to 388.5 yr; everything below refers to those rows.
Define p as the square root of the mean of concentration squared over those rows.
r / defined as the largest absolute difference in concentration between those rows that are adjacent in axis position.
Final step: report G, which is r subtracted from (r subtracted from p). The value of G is 331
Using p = 393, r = 31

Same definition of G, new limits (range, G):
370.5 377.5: 343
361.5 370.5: 356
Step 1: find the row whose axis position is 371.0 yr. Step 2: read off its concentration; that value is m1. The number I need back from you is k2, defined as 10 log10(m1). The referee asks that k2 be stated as 25.98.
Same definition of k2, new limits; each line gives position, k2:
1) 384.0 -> 26.07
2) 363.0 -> 26.27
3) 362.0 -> 26.16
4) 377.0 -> 25.86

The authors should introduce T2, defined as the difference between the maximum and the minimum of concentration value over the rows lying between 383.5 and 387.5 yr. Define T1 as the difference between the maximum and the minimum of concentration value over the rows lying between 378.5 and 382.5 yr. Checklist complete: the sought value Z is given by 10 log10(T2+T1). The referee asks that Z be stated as 17.0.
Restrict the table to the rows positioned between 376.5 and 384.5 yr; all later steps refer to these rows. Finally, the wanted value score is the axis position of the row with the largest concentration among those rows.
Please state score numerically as 384.0 yr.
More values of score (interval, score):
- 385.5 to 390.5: 387.0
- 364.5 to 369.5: 367.0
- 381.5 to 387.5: 387.0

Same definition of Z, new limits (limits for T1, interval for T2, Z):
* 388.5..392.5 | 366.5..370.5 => 18.1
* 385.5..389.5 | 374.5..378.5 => 17.2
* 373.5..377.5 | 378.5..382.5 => 17.0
